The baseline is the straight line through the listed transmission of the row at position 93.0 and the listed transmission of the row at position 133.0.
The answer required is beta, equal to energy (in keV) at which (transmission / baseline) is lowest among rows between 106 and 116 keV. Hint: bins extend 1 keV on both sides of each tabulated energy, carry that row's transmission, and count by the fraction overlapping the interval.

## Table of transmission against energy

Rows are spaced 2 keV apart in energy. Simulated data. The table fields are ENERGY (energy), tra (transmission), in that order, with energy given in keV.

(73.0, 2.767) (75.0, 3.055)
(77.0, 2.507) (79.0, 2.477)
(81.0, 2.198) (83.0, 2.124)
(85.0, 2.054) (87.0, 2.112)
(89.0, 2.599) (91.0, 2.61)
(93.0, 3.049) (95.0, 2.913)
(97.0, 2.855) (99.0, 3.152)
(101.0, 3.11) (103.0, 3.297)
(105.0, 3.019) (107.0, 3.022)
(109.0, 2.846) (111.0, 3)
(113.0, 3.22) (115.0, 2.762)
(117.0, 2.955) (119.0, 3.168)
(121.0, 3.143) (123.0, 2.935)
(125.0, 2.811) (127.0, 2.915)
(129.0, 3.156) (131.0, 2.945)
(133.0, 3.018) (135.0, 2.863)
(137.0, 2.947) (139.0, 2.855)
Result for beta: 115.0 keV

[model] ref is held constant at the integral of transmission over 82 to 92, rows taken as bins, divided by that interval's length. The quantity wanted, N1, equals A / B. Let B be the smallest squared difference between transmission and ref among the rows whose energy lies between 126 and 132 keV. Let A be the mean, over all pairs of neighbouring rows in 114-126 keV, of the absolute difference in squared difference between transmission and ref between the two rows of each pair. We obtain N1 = 0.5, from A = 0.21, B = 0.38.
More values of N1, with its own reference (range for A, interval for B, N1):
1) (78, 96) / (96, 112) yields 0.3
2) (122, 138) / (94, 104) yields 0.6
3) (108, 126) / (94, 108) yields 0.9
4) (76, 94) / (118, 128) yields 0.3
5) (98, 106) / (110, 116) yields 1.4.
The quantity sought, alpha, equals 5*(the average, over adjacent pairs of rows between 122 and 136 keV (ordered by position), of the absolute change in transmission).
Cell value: 0.76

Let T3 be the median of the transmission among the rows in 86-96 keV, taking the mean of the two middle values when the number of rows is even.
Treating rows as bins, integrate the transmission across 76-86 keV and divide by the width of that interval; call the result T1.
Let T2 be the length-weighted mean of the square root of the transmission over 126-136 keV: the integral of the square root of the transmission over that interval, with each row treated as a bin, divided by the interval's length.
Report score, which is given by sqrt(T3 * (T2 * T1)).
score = 3.20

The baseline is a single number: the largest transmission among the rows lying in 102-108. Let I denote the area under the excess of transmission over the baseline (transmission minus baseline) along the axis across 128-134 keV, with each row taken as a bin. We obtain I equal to -1.5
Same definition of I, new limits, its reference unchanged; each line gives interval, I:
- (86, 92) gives -5.1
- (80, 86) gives -7.0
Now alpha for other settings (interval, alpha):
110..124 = 1.10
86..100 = 1.19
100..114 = 0.85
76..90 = 0.83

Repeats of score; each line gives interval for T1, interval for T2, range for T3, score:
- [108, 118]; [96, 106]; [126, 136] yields 3.91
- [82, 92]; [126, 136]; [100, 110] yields 3.46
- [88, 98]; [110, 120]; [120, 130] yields 3.78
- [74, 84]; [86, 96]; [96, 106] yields 3.54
